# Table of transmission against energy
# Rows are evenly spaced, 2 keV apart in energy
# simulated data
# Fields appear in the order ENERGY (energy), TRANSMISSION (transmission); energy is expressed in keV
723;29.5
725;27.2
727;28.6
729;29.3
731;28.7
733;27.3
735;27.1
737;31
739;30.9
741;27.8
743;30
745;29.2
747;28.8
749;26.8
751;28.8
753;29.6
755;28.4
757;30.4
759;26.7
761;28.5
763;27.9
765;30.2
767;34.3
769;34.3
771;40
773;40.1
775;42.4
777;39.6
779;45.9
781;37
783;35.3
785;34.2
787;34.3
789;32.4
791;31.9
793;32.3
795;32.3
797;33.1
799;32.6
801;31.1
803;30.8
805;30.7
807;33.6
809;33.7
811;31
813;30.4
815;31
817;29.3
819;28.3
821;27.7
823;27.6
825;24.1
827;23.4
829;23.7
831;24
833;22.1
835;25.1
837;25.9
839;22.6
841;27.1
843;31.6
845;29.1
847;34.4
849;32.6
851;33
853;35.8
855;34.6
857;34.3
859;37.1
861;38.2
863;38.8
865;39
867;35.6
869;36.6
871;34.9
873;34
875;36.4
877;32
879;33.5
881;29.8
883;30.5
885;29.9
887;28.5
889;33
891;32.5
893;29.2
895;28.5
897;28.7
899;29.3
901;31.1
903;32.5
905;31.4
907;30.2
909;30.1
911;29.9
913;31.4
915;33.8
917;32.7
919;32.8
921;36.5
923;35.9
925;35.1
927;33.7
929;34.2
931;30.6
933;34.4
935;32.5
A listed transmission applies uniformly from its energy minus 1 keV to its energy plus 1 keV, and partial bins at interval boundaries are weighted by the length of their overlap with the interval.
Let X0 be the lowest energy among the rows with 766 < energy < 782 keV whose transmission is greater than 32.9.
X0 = 767 keV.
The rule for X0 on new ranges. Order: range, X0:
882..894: 889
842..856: 847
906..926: 915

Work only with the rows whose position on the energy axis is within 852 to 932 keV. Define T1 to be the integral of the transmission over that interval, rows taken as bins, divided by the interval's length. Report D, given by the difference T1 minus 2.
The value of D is 31.1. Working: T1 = 33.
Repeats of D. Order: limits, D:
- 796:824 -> 28.8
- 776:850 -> 28.6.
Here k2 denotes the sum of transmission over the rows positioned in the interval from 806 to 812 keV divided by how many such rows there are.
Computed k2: 32.8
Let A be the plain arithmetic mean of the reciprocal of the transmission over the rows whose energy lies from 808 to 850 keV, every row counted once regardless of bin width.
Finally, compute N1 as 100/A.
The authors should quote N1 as 2736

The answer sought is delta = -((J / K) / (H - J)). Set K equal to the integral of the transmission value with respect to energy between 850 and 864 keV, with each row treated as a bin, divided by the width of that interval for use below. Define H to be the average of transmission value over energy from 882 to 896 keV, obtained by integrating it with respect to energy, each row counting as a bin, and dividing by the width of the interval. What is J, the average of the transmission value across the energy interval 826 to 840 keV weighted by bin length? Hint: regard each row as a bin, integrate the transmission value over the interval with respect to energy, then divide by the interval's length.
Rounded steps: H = 30.3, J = 23.8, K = 36.0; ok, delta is -0.10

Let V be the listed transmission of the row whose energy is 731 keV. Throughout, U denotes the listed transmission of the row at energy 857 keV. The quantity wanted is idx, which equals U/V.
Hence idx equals 1.20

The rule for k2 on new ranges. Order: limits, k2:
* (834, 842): 25.2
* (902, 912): 30.8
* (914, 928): 34.4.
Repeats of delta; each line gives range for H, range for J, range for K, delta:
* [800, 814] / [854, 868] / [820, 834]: 0.29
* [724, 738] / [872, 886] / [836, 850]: 0.29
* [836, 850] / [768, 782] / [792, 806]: 0.12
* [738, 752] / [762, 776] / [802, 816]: 0.17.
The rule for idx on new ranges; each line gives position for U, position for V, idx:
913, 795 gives 0.97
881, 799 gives 0.91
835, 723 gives 0.85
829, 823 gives 0.86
